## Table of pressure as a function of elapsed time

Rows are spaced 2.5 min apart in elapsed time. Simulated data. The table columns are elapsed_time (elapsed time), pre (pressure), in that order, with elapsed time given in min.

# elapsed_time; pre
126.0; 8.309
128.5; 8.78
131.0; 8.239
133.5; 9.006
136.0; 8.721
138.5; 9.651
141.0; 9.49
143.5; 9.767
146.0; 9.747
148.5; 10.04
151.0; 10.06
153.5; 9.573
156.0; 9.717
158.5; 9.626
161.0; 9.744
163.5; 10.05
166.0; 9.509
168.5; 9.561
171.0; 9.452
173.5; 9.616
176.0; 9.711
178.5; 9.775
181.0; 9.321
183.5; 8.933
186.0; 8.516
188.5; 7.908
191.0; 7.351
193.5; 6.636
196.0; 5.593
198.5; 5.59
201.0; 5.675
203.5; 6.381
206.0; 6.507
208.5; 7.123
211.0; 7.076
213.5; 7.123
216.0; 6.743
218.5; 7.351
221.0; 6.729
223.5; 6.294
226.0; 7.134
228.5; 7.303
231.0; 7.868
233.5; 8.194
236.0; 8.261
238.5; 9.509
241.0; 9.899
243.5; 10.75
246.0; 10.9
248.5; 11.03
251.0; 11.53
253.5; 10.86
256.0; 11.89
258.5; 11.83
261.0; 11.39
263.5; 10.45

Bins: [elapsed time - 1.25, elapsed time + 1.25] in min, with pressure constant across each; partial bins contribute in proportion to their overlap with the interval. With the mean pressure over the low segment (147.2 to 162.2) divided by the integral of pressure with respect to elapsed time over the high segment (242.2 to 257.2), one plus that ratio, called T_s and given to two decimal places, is 1.06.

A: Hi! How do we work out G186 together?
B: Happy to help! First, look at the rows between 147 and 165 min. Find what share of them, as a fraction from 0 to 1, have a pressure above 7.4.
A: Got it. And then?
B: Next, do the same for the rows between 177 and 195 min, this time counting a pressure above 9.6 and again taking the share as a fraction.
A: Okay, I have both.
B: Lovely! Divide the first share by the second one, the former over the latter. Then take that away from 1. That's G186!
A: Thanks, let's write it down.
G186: -6.0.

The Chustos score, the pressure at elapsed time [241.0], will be 9.899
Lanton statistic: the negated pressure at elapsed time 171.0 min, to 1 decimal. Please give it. -9.5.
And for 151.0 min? -10.1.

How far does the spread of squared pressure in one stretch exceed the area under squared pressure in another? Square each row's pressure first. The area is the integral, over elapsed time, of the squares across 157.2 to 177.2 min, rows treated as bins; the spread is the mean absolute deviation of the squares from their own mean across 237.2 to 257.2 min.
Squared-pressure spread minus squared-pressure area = -1855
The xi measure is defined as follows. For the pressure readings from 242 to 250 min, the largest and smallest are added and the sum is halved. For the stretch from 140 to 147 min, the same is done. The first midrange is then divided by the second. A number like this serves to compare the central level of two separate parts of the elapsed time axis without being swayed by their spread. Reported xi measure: 1.1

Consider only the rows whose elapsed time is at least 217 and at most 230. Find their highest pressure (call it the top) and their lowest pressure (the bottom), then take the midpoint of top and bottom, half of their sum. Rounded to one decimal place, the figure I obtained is 6.8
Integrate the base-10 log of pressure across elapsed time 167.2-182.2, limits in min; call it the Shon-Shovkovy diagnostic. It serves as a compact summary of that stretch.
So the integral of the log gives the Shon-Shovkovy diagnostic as 14.7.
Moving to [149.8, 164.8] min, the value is 14.9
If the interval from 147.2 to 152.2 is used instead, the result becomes 5.0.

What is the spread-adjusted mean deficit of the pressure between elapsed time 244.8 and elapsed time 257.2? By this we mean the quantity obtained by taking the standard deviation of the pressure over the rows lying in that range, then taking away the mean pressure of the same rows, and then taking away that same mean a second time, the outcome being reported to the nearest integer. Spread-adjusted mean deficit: -22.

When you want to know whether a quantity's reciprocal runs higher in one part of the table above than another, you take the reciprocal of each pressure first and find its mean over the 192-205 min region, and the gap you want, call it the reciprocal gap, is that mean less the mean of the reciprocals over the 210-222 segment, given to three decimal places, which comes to 0.025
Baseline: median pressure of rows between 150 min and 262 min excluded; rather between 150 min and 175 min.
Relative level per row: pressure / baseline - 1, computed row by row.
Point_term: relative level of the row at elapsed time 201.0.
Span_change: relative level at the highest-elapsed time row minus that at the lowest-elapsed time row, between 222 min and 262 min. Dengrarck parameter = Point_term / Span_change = -0.77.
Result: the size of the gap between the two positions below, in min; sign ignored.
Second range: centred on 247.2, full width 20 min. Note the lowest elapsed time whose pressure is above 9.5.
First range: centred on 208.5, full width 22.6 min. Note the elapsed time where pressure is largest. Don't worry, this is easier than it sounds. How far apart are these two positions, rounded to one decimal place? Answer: 20.0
